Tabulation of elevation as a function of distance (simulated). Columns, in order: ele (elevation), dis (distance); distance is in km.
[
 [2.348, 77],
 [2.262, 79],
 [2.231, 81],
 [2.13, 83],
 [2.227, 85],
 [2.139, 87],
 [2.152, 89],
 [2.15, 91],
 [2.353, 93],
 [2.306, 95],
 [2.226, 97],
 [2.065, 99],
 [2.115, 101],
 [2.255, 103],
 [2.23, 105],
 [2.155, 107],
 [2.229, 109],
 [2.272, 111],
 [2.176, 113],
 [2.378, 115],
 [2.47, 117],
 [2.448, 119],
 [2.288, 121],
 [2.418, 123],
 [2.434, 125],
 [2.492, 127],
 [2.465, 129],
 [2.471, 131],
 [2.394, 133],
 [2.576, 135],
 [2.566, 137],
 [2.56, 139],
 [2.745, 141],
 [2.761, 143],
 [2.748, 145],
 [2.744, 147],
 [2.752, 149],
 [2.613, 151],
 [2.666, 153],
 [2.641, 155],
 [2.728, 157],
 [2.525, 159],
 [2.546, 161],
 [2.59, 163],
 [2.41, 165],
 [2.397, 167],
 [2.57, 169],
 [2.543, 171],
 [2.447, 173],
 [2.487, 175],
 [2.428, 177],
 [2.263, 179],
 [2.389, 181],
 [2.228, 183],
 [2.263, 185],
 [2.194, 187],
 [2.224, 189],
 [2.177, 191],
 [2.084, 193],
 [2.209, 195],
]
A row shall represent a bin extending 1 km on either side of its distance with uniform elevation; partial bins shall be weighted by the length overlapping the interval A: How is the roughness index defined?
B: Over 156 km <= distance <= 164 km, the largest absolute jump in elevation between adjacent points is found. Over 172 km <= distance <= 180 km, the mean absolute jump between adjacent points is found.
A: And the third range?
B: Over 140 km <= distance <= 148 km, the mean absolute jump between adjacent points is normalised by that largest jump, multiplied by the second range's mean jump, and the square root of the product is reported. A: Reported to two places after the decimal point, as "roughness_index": 0.07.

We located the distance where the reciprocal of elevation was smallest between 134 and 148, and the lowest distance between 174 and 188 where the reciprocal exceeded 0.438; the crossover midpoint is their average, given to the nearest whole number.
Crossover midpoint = 161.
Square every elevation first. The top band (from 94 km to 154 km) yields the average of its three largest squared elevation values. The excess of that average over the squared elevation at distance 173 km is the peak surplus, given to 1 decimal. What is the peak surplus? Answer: 1.6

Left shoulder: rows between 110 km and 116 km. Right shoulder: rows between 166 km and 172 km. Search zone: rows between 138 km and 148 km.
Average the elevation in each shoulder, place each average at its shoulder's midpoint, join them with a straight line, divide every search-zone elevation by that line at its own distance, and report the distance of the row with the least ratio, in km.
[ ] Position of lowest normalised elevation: 139 km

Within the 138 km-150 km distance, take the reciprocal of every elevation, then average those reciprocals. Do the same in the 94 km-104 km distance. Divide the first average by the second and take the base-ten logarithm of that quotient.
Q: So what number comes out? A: -0.09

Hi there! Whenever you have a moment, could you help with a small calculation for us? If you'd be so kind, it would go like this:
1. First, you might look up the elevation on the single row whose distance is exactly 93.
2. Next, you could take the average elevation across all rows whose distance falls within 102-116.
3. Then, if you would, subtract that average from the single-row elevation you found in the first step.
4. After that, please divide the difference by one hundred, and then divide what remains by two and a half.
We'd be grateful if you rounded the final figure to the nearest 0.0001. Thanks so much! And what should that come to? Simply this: 0.0004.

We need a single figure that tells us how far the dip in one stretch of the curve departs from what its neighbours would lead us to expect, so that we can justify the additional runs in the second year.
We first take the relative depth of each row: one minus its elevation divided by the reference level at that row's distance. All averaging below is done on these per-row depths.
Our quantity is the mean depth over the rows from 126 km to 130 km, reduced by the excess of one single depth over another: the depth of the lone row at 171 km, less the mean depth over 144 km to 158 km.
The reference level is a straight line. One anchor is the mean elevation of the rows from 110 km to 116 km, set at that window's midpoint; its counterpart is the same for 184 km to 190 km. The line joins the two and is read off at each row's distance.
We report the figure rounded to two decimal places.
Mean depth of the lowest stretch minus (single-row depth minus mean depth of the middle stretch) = -0.16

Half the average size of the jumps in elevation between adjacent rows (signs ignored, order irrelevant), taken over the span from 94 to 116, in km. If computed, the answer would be 0.047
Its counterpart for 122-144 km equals 0.029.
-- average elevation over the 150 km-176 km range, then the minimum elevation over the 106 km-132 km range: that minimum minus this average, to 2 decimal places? -0.40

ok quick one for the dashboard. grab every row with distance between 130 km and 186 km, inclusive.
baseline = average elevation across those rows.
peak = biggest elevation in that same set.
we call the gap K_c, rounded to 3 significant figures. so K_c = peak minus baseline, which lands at 0.223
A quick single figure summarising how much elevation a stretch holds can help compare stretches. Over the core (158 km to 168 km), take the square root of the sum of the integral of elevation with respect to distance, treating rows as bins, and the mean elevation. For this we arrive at 5.24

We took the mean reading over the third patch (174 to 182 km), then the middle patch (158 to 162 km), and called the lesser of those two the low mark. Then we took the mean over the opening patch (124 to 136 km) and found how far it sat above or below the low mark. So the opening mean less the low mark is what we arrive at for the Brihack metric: 0.1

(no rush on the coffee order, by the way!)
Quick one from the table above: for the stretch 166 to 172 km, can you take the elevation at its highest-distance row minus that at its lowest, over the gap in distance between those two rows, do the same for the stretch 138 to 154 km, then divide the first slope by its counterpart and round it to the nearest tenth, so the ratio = 4.8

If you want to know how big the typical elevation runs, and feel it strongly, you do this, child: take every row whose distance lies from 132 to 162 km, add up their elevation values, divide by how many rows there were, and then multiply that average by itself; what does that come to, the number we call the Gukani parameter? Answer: 7.0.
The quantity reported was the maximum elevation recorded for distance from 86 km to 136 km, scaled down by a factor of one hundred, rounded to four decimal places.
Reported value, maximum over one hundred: 0.0258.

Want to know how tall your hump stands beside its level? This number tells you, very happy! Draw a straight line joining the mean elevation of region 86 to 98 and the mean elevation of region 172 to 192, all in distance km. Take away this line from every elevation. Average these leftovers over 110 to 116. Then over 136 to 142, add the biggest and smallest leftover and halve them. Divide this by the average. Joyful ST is 11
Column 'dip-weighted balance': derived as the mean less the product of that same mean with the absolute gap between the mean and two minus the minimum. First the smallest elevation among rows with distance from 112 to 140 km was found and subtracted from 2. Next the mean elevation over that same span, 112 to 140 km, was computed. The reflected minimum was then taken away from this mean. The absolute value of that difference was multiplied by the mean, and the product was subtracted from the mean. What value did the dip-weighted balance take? -3.9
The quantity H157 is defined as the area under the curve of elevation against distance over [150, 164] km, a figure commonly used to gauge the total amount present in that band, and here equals 37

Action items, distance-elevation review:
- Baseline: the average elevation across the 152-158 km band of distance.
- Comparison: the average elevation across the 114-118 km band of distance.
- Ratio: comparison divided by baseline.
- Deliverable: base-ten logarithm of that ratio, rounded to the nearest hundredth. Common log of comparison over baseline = -0.04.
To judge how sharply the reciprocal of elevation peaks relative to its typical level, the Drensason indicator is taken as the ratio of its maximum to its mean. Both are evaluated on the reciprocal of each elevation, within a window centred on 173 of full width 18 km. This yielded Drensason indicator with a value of 1.08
